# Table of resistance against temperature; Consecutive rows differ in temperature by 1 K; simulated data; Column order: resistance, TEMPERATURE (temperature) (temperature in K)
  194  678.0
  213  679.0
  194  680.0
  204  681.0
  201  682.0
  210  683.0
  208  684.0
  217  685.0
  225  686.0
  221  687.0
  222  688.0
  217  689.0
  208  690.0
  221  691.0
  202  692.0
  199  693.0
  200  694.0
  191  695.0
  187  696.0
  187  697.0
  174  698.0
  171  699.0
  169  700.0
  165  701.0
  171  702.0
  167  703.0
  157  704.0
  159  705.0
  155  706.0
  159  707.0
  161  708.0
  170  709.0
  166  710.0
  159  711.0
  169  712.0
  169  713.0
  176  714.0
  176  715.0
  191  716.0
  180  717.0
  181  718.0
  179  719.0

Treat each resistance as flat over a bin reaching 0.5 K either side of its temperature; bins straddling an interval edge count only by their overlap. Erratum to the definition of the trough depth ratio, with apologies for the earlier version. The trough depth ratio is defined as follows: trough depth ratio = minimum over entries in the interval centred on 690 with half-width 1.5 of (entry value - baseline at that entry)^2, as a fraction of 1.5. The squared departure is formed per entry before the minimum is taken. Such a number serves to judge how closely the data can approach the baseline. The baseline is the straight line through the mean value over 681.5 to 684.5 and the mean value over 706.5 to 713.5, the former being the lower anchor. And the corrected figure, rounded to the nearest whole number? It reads 103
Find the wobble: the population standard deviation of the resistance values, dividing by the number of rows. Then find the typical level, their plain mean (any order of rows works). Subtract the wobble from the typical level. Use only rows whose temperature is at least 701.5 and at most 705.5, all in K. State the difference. 158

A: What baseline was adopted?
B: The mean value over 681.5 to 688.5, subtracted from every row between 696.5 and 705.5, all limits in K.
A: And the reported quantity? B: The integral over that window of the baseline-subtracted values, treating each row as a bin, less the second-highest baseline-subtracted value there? -373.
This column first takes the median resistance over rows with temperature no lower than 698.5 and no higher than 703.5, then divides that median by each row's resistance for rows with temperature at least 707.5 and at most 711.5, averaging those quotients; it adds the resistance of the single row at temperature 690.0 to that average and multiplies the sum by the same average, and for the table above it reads 216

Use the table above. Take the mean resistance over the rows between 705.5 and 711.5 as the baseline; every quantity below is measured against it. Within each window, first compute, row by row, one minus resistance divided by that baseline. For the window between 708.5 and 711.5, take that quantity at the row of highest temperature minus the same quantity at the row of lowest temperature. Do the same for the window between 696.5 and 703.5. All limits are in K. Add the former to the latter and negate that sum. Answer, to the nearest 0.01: -0.19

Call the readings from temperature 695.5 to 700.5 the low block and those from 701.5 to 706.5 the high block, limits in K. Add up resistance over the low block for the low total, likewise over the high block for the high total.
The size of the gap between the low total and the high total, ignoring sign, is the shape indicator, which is 79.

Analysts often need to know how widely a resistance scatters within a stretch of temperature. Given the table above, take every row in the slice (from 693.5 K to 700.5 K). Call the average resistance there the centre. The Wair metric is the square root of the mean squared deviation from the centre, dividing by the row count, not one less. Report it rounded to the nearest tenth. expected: 10.7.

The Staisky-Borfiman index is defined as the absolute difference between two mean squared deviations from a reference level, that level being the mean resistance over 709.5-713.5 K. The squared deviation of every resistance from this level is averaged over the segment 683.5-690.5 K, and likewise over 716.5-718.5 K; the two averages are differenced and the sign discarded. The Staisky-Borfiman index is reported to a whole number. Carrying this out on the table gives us 2432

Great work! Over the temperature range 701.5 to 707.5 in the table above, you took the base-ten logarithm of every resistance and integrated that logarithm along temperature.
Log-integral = 13.2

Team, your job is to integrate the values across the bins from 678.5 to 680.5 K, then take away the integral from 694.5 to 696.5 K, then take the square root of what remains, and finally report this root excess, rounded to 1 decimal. 5.4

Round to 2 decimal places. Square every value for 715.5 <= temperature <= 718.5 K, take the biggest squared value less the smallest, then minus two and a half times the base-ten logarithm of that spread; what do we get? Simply -9.03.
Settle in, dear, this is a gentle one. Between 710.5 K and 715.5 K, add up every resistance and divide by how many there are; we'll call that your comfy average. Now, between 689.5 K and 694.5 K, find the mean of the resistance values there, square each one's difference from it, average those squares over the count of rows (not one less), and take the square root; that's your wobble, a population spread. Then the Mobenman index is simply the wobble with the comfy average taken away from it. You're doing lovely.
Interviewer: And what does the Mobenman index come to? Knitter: -162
